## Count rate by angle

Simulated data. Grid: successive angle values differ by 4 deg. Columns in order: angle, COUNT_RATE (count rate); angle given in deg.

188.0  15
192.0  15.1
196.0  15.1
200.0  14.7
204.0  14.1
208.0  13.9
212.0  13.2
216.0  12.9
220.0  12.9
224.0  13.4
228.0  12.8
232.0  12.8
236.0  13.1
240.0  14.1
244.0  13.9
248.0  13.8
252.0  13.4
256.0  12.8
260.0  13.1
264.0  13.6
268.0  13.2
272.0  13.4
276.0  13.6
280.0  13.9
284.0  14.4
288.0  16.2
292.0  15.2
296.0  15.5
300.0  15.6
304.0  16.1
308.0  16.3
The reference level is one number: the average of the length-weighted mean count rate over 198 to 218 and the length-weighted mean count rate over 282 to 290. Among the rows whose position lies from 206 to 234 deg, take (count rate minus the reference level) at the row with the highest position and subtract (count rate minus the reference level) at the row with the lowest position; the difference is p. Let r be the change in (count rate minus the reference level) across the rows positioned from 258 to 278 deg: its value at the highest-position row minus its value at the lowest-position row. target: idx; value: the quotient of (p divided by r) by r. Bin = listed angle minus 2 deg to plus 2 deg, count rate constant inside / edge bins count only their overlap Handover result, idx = -4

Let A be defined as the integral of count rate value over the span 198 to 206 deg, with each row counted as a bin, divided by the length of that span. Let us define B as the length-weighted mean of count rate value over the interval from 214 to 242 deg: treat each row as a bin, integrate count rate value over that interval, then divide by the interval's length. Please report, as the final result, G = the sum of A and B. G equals 27.5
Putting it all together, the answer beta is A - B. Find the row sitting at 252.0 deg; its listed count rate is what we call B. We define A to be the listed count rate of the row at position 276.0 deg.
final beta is 0.2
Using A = 13.6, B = 13.4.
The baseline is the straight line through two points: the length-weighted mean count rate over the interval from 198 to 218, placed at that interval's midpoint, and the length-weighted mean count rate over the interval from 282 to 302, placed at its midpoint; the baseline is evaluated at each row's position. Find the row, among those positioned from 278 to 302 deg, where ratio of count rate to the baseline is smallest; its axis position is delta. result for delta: 280.0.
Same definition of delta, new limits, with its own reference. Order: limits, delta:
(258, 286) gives 268.0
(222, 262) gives 256.0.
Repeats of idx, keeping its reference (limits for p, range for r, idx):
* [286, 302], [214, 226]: -2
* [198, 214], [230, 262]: -17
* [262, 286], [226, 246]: 1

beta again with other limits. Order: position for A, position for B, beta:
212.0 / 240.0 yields -0.9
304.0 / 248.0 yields 2.3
